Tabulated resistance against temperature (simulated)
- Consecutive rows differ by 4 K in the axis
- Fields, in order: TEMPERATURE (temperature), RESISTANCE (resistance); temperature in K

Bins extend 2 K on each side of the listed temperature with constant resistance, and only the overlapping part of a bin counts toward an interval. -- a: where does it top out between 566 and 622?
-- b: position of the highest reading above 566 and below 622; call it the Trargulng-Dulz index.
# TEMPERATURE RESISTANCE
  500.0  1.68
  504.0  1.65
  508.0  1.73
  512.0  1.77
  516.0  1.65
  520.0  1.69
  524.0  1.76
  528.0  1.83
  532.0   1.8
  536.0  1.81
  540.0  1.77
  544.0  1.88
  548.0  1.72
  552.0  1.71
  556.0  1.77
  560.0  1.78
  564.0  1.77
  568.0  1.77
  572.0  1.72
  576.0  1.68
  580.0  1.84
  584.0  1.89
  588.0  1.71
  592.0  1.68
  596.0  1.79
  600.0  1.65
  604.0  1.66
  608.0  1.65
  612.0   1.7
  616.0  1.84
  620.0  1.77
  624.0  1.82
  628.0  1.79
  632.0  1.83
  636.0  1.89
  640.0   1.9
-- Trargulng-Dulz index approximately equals 584.0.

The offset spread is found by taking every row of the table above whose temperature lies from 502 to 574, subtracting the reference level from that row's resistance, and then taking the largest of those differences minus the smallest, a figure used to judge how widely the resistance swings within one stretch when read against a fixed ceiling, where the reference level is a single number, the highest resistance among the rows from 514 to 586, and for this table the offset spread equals 0.23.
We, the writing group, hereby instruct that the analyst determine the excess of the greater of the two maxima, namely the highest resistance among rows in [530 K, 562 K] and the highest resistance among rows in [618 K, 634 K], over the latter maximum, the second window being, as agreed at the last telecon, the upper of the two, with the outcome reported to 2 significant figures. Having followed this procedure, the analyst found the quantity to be 0.050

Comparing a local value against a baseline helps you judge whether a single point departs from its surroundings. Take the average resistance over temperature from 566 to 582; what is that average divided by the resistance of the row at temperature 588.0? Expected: 1.02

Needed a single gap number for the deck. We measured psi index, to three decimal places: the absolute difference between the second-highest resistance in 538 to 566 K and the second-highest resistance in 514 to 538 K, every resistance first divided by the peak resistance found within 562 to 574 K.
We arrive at 0.017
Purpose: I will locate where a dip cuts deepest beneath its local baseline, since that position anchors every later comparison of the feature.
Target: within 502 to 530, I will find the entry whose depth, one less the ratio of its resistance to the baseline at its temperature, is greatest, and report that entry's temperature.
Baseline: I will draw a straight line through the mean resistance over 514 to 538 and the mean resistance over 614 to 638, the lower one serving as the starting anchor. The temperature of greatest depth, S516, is 516.0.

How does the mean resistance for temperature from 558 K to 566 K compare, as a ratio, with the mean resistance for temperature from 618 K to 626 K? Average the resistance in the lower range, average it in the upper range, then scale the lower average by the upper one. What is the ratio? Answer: 0.99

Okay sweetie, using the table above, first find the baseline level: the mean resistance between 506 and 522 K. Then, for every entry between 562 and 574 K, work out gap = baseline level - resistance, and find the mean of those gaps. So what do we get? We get -0.04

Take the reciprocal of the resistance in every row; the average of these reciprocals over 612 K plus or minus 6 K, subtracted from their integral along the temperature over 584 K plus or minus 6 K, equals 6.1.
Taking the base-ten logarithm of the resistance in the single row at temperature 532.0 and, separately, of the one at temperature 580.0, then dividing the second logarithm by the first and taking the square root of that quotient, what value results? 1.02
